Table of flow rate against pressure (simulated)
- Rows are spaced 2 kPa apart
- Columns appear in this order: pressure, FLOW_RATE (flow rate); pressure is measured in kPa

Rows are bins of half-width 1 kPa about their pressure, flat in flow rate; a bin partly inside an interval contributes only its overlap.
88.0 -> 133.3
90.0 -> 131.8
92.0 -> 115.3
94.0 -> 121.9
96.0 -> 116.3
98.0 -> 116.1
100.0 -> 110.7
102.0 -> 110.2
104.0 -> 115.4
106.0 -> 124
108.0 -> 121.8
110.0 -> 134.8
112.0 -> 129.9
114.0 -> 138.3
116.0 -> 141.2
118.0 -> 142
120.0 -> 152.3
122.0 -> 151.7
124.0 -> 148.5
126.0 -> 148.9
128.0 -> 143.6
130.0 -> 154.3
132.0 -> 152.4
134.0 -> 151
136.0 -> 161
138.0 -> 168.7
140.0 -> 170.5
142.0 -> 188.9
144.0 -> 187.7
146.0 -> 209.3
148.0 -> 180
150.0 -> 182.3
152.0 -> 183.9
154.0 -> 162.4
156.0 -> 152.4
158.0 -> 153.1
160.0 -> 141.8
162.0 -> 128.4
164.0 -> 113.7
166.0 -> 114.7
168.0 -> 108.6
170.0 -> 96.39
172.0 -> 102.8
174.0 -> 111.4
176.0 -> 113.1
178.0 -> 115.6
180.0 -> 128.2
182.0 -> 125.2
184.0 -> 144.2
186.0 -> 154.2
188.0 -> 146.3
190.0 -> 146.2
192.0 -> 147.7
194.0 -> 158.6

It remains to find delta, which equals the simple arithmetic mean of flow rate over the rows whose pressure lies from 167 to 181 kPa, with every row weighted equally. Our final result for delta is 111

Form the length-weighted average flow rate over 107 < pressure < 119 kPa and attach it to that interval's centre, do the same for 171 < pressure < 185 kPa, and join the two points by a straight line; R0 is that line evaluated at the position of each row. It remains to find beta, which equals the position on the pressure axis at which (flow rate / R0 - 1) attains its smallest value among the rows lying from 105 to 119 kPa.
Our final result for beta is 108.0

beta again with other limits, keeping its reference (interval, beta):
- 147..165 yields 164.0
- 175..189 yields 176.0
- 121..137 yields 128.0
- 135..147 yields 136.0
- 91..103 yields 102.0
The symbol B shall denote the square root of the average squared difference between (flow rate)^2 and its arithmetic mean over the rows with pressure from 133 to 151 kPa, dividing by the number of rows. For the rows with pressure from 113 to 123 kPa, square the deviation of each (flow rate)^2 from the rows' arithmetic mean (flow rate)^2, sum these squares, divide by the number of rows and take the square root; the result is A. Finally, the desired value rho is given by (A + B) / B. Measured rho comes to 1.3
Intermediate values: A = 1683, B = 5846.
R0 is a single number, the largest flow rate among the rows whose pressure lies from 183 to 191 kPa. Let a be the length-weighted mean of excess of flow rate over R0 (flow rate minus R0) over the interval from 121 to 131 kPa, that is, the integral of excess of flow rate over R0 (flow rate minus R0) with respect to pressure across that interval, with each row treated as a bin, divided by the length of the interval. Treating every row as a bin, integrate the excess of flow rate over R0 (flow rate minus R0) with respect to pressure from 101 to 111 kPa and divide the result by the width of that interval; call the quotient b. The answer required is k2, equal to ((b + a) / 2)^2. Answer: 356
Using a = -5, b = -33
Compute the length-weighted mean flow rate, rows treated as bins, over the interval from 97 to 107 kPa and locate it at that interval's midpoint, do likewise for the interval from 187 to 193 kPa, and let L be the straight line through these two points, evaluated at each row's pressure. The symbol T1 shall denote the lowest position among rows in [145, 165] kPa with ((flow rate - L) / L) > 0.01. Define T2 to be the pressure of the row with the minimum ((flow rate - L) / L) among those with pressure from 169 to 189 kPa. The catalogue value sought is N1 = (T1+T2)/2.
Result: 158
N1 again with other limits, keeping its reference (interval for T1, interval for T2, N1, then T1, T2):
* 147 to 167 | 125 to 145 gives 138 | 148.0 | 128.0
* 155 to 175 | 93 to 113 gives 129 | 156.0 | 102.0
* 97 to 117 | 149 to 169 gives 133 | 98.0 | 168.0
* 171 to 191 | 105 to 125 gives 147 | 186.0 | 108.0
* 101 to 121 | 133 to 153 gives 120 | 106.0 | 134.0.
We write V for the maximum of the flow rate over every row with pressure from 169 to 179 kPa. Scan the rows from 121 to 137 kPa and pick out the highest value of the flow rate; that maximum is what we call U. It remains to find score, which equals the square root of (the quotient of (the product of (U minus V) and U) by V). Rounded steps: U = 161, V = 115.6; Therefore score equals 8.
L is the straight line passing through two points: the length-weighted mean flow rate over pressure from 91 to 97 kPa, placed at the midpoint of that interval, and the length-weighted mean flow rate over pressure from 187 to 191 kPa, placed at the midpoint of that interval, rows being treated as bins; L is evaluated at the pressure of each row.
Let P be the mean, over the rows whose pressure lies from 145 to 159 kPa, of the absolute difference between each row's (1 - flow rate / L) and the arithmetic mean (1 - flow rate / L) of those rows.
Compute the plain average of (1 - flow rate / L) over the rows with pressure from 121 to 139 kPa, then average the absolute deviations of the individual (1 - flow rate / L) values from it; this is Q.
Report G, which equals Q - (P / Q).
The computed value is -3.7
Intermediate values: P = 0.13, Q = 0.035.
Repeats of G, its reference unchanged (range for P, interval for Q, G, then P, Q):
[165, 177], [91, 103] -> -1.2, 0.04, 0.032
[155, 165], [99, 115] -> -1.6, 0.10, 0.062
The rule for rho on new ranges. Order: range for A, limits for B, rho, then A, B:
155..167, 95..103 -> 7.6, 4331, 653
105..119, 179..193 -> 1.7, 1985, 2758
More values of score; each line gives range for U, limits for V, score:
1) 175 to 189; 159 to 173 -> 4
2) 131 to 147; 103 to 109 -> 12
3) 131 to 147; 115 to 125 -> 9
